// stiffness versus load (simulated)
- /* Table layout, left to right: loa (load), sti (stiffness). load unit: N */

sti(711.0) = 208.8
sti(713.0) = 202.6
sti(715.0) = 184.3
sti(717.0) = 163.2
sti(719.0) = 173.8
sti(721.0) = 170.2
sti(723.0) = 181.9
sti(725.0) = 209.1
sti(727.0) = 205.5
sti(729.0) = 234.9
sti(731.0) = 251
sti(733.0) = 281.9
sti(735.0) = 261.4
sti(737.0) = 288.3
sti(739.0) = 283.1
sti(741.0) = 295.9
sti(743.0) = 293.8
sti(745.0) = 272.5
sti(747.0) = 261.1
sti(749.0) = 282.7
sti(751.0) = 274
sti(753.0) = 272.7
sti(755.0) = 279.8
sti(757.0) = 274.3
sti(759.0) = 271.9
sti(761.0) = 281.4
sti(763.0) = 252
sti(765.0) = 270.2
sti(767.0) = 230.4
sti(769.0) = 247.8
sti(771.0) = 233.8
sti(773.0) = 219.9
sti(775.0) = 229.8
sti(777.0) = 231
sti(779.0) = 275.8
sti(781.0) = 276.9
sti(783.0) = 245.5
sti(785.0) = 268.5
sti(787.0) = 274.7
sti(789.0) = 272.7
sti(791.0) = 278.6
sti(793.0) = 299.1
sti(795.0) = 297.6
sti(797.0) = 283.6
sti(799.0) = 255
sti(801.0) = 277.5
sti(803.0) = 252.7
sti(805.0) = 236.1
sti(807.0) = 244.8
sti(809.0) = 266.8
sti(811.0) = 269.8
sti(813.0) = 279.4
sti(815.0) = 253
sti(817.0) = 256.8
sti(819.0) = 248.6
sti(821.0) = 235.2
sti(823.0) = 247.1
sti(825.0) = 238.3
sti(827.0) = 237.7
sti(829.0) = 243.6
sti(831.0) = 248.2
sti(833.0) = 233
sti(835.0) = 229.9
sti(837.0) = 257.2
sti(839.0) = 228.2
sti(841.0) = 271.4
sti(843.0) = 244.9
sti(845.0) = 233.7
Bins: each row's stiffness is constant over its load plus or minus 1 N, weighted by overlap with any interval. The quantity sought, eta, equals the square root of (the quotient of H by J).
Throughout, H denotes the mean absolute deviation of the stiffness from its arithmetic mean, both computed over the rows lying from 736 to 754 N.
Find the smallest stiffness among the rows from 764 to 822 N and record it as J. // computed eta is 0.205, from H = 9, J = 219.9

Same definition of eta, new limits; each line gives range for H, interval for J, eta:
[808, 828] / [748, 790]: 0.233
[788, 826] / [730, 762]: 0.259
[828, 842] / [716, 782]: 0.275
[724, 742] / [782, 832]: 0.346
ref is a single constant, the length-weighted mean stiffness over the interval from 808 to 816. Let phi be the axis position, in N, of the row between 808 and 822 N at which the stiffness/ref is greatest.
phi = 813.0 N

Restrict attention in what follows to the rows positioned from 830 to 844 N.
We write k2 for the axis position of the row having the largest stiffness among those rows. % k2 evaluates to 841.0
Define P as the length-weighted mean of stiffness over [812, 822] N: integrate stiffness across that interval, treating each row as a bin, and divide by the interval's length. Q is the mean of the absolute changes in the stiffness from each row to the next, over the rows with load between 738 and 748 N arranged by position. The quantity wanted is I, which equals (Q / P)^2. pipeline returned 0.0022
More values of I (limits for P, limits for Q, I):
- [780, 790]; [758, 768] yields 0.0082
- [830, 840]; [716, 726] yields 0.0031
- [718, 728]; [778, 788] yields 0.0067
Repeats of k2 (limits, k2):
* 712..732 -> 731.0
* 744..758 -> 749.0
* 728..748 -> 741.0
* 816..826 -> 817.0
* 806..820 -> 813.0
